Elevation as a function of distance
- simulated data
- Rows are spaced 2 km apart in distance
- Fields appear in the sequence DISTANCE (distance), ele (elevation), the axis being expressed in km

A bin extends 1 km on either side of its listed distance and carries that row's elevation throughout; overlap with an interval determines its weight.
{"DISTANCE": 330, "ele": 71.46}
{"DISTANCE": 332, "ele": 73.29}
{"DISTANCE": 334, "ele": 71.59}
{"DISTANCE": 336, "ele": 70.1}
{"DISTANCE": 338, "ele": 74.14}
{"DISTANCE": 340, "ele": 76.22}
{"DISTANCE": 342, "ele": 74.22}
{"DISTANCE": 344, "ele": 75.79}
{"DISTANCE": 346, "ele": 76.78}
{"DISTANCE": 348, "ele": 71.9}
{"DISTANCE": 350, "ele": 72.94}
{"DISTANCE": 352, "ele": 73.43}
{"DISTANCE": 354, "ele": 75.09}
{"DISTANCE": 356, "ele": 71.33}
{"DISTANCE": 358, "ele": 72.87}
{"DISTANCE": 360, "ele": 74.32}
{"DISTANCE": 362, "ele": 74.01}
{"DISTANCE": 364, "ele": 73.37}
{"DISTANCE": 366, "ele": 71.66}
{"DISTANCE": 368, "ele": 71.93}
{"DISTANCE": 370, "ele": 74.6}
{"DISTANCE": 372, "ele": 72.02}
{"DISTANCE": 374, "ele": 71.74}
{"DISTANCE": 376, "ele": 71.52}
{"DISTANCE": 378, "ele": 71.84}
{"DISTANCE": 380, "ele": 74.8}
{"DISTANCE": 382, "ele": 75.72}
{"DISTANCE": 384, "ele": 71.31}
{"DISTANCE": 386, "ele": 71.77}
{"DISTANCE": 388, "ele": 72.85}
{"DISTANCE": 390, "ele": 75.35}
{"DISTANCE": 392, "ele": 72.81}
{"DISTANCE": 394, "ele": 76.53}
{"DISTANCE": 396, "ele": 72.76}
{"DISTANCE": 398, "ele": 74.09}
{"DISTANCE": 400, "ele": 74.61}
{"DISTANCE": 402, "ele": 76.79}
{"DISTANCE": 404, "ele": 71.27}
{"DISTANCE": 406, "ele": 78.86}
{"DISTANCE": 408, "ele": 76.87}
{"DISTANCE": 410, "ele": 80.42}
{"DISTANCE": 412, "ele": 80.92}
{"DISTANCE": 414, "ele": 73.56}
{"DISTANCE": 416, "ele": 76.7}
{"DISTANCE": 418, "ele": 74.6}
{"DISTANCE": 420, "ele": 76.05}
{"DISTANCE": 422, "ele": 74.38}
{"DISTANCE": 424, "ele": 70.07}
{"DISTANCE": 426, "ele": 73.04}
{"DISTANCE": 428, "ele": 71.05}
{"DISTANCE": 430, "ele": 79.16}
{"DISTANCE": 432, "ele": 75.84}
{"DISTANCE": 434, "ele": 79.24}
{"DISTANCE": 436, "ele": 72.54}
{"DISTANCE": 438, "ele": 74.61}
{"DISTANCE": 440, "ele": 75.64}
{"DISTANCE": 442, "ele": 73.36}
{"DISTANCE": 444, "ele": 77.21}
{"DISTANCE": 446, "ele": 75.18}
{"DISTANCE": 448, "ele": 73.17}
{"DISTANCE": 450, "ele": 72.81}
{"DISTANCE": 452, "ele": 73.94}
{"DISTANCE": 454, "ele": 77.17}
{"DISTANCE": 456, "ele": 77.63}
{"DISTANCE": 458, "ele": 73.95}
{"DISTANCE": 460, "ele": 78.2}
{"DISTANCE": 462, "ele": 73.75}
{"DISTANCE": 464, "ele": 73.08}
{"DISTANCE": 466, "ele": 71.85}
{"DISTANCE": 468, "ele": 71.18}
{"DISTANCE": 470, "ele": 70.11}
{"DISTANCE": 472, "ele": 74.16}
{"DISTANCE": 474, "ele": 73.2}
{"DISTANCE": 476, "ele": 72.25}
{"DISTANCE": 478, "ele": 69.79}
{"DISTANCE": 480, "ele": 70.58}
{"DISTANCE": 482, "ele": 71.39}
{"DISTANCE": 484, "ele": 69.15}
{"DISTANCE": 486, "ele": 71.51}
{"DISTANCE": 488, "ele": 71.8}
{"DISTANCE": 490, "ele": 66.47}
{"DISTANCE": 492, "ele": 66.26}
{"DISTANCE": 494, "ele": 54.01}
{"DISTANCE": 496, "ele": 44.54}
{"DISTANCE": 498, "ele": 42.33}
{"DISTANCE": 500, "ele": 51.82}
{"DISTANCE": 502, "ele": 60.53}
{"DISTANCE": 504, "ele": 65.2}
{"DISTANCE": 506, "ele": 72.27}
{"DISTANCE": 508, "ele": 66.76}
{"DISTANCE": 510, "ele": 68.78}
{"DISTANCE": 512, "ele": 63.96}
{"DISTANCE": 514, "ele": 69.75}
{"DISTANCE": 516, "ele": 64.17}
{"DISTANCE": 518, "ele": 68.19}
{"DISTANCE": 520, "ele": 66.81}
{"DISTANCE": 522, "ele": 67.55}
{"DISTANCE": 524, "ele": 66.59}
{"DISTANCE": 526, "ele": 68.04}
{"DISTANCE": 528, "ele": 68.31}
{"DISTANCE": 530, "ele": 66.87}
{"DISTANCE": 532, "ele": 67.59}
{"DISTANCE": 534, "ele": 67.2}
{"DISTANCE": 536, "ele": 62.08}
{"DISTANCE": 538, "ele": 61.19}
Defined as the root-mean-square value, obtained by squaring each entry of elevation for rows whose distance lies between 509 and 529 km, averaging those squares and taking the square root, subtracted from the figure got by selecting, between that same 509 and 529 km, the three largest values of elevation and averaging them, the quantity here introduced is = 1.7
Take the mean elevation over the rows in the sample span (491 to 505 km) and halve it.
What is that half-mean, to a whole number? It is 27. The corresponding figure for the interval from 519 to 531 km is 34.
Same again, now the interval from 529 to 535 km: 34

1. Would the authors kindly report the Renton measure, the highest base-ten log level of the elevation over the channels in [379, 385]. 1.88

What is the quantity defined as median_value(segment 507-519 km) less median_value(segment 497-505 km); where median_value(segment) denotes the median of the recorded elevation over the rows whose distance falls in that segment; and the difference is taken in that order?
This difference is 11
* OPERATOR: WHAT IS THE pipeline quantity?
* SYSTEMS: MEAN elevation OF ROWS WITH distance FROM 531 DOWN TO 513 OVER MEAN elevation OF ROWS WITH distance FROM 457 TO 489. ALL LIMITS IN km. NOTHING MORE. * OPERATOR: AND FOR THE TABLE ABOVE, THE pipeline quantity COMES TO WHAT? 0.93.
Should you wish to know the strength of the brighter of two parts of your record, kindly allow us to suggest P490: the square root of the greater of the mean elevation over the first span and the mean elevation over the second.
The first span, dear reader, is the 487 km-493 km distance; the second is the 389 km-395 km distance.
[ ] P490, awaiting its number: 8.65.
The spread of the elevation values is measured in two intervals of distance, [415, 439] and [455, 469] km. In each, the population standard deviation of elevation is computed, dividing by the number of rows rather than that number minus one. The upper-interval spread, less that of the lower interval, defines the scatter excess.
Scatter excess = -0.2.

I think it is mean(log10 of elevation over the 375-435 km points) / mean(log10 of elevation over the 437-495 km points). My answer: 1.01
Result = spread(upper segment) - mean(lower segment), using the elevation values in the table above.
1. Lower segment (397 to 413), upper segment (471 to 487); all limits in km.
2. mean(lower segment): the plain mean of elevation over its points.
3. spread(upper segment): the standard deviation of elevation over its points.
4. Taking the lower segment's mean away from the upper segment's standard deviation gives -75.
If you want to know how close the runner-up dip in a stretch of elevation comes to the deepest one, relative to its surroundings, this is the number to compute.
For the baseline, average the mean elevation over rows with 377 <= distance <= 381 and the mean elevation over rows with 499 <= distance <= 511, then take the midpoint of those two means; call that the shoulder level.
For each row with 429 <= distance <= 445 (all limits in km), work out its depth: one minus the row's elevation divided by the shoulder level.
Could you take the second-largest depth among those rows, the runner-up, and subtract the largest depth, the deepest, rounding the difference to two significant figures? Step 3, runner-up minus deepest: -0.012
